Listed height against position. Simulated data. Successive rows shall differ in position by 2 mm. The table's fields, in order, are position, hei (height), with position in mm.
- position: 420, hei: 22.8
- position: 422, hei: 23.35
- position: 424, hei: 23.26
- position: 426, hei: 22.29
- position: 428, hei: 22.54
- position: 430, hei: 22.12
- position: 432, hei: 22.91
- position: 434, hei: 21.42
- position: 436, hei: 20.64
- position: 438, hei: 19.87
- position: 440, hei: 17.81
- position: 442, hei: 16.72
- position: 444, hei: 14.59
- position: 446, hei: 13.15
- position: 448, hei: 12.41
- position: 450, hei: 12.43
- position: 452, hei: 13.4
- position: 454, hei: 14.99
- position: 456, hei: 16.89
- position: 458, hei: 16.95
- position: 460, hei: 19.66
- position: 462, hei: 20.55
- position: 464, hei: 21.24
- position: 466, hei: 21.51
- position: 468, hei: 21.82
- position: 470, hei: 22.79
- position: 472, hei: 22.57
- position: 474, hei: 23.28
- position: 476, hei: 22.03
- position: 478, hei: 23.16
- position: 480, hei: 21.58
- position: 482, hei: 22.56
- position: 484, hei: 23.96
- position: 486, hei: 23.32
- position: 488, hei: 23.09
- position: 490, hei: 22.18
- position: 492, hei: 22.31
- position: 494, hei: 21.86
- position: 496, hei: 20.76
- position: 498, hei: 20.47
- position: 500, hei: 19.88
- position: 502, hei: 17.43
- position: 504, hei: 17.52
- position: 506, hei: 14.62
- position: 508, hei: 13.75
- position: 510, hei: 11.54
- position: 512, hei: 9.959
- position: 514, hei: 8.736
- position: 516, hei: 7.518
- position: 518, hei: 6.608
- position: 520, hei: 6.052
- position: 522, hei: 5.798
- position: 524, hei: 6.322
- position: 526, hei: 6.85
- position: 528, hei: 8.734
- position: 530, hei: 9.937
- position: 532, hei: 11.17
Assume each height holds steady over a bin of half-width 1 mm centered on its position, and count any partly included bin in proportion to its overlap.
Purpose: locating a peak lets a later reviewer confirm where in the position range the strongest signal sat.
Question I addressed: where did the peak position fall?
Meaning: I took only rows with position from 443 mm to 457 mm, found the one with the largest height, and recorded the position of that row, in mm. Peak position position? 456 mm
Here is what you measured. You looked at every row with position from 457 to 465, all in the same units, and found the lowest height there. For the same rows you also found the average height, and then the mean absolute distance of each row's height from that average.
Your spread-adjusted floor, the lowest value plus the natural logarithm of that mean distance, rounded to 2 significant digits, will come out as 17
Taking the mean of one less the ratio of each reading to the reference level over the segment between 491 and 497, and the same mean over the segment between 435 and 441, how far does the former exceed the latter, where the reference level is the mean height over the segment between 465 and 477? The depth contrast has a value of -0.10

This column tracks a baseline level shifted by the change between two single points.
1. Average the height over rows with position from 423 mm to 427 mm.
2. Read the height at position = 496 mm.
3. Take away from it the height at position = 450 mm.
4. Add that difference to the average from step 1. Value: 31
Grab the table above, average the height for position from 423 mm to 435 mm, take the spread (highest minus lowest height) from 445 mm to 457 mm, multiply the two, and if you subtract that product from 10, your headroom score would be -90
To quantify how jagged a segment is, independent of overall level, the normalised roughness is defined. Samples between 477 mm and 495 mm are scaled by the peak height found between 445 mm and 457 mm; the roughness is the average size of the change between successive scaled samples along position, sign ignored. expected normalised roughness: 0.047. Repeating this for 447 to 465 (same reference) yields 0.065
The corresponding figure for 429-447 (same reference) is 0.078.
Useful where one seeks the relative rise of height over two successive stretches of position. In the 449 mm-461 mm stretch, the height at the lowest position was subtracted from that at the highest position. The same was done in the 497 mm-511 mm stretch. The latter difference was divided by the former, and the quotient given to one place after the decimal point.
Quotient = -1.2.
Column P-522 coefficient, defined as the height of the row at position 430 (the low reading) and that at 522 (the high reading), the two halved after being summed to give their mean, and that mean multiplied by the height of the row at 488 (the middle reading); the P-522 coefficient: 322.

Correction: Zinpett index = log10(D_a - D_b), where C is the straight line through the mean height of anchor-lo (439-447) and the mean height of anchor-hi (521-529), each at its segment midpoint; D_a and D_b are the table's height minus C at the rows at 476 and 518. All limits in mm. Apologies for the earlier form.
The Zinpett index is 1.0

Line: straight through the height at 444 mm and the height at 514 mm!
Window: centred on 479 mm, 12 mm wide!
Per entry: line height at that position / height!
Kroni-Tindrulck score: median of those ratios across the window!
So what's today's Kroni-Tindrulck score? 0.51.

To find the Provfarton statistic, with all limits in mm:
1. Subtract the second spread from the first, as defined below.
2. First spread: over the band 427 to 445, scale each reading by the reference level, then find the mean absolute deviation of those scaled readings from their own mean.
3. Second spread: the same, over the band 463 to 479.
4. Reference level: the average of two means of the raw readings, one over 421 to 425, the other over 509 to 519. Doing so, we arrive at 0.104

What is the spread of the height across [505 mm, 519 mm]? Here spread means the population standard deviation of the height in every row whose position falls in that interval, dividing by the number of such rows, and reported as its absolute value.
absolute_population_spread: 2.8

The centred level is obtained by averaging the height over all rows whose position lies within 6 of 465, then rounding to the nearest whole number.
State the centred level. 21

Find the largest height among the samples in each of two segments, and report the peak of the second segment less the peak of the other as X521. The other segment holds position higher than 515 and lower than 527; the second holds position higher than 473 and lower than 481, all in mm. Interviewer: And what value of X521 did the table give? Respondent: 16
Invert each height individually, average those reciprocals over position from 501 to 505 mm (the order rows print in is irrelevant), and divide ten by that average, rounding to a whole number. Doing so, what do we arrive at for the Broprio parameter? 175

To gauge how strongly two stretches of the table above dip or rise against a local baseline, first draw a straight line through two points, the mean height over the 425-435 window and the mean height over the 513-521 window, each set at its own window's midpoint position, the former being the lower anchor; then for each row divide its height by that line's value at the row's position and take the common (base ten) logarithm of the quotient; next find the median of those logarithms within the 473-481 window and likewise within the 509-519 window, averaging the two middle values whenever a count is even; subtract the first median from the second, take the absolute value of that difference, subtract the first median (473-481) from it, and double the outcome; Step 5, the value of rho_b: -0.1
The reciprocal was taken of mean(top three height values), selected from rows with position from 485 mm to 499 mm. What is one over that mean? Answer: 0.044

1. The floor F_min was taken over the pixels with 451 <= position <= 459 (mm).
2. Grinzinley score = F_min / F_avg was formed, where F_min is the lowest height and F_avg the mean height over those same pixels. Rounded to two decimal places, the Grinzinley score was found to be 0.86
